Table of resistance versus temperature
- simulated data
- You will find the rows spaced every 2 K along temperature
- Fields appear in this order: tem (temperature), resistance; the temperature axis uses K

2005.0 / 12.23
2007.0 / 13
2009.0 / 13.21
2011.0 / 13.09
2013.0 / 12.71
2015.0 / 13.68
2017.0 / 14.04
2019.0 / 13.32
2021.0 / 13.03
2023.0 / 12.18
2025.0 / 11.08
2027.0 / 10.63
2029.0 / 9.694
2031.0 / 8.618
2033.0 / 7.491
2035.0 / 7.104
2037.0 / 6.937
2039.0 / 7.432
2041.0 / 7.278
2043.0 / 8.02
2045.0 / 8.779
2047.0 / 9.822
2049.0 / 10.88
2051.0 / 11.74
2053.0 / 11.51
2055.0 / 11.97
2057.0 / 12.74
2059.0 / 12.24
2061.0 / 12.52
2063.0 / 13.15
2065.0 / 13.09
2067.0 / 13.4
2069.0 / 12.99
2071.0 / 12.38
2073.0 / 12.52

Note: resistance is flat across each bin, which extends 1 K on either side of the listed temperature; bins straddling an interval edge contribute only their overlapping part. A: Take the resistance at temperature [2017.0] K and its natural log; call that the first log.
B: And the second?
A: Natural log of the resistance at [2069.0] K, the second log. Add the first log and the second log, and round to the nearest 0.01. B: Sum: 5.21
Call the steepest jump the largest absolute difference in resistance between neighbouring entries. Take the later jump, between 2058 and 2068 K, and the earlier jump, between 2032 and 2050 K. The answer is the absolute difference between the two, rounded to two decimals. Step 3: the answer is 0.43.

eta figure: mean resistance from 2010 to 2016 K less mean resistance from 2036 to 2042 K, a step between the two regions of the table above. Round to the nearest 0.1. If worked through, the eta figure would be 5.9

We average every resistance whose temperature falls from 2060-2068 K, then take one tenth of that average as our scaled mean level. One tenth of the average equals 1.30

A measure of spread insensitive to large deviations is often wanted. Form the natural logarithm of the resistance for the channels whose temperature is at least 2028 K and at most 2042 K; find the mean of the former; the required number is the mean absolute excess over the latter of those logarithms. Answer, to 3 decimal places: 0.095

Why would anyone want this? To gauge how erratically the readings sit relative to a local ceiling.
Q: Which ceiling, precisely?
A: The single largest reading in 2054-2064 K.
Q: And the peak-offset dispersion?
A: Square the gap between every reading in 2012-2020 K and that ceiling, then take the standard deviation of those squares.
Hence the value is 0.3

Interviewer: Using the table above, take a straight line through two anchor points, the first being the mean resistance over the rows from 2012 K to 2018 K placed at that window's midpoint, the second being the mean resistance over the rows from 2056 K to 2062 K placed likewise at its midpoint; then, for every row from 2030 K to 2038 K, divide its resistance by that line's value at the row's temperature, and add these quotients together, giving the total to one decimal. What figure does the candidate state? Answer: 2.3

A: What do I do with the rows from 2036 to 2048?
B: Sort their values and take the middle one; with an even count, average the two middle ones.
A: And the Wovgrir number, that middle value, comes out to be 7.7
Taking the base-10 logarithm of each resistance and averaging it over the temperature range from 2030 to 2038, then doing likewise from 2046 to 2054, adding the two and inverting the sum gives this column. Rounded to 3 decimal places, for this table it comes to 0.522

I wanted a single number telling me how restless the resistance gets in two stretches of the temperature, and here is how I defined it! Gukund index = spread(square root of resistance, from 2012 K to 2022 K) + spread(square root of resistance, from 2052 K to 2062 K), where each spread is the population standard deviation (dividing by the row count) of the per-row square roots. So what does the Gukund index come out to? 0.13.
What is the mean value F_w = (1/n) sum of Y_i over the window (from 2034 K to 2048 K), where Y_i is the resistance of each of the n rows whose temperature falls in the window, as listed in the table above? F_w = 7.9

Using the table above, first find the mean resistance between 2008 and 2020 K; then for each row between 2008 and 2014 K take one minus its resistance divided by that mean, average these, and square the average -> 0.00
